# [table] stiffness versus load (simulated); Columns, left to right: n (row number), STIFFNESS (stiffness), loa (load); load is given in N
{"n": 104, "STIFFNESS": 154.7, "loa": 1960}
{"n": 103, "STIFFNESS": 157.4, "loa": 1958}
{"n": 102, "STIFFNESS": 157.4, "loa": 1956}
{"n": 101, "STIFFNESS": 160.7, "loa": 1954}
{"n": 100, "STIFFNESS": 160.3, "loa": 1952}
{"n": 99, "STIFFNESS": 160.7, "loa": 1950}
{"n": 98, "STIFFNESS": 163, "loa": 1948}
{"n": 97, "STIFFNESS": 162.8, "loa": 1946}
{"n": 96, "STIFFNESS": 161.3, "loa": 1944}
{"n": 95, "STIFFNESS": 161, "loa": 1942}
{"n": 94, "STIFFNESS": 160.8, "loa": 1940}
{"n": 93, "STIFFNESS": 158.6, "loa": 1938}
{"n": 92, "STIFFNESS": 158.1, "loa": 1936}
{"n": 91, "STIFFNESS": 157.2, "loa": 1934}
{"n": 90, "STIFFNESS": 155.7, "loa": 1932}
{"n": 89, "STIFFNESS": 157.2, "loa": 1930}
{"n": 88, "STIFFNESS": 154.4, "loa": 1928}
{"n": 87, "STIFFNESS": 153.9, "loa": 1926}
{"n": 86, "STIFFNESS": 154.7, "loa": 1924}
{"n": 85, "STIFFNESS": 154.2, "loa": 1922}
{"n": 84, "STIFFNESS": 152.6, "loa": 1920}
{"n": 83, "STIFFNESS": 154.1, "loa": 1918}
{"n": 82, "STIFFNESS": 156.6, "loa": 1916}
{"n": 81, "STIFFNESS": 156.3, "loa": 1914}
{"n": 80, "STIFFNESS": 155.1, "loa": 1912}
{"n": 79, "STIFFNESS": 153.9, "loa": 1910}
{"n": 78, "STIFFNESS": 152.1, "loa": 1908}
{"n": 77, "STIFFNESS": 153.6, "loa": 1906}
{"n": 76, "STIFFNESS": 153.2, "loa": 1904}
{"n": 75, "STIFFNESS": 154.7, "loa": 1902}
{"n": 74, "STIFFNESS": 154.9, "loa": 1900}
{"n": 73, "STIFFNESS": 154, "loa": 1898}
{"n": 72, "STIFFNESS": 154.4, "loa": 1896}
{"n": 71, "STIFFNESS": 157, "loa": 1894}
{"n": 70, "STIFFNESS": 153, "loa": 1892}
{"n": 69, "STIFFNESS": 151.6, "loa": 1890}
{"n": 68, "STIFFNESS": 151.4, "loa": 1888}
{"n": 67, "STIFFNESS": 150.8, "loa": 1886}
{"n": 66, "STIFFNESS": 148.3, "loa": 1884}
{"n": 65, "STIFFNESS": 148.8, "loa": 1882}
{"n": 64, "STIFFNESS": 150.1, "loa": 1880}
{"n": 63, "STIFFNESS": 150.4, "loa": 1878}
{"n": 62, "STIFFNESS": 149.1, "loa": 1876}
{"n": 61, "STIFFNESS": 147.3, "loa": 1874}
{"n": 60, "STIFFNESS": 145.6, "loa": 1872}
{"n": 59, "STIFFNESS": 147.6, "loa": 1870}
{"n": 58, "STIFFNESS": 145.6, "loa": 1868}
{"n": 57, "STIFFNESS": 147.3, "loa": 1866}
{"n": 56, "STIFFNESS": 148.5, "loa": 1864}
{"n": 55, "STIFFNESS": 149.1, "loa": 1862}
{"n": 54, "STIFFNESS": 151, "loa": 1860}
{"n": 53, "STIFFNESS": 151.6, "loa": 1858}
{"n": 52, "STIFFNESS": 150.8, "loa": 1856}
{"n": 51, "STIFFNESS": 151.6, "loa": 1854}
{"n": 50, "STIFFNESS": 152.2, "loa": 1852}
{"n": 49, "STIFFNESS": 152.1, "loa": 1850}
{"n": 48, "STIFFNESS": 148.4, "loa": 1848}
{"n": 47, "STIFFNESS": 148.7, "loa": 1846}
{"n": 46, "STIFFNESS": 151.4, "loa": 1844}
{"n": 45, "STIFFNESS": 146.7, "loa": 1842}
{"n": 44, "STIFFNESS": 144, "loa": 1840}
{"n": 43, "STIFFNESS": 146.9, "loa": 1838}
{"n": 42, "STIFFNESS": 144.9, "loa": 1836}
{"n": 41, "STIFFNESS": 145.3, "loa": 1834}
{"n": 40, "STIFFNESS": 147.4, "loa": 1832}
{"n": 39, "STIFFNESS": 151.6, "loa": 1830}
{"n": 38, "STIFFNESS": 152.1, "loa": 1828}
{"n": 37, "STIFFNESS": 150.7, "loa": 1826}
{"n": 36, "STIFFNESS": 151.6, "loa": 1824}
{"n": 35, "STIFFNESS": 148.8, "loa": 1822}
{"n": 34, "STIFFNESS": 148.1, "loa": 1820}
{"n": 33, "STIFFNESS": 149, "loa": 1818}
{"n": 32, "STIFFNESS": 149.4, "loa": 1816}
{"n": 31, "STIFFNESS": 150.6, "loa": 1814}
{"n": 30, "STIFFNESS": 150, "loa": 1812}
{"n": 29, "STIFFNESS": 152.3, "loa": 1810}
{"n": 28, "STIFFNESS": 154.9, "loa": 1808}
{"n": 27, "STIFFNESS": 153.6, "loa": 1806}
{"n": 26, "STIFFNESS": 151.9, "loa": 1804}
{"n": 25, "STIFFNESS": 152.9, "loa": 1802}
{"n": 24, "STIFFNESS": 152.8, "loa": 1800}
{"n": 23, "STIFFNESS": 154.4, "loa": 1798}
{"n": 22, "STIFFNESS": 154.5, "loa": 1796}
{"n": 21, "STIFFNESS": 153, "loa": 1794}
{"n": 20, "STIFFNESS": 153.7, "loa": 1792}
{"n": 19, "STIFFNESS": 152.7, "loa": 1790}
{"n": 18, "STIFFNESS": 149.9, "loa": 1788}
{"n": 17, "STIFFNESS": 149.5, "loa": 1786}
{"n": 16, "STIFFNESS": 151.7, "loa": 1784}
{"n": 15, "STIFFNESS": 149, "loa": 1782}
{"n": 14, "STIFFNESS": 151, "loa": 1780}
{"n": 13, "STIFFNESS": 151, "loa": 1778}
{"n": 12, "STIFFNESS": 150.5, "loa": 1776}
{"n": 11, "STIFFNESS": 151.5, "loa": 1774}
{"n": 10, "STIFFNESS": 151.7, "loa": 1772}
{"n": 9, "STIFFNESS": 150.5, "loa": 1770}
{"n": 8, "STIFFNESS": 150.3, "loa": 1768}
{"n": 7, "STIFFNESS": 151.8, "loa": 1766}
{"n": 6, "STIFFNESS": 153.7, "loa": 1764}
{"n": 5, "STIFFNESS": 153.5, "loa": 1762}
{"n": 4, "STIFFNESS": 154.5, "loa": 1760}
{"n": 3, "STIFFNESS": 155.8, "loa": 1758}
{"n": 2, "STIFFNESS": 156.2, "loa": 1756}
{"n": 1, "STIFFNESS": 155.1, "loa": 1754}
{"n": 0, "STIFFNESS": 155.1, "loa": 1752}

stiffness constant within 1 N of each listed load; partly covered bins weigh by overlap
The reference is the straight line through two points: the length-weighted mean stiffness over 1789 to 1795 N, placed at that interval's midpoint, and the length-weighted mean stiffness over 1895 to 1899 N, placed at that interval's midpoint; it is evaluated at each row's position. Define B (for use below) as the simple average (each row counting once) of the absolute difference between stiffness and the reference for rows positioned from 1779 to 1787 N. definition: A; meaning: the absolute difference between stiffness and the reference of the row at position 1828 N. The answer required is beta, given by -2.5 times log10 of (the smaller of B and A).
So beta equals -0.4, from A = 1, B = 2.7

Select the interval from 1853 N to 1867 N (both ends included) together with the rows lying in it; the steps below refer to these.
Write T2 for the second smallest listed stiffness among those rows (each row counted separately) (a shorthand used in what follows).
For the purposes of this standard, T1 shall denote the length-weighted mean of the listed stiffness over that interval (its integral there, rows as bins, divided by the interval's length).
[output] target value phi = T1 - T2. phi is 1.5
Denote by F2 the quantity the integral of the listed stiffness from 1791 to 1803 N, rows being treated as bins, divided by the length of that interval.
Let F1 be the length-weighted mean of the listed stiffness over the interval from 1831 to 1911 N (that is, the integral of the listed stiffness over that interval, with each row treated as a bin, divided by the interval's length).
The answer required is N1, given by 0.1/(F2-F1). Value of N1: 0.03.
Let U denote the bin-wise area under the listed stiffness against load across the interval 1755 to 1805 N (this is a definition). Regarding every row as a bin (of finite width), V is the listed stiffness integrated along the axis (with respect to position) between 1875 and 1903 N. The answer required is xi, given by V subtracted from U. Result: 3359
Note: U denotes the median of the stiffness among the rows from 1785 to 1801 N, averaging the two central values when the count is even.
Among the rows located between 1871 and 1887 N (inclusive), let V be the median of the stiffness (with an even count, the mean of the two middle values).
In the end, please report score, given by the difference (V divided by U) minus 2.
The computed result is -1.03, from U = 153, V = 149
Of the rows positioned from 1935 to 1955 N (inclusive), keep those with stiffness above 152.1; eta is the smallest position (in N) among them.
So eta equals 1936 N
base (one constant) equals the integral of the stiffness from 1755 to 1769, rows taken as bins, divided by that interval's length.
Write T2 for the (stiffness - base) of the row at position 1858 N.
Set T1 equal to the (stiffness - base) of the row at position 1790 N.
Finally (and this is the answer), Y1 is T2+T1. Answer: -3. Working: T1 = -1.0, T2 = -2.1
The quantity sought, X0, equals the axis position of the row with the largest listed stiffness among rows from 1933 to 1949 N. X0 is 1948 N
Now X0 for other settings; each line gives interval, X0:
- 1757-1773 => 1758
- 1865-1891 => 1890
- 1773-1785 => 1784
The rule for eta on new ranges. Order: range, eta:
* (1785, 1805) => 1790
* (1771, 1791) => 1790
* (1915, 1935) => 1916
